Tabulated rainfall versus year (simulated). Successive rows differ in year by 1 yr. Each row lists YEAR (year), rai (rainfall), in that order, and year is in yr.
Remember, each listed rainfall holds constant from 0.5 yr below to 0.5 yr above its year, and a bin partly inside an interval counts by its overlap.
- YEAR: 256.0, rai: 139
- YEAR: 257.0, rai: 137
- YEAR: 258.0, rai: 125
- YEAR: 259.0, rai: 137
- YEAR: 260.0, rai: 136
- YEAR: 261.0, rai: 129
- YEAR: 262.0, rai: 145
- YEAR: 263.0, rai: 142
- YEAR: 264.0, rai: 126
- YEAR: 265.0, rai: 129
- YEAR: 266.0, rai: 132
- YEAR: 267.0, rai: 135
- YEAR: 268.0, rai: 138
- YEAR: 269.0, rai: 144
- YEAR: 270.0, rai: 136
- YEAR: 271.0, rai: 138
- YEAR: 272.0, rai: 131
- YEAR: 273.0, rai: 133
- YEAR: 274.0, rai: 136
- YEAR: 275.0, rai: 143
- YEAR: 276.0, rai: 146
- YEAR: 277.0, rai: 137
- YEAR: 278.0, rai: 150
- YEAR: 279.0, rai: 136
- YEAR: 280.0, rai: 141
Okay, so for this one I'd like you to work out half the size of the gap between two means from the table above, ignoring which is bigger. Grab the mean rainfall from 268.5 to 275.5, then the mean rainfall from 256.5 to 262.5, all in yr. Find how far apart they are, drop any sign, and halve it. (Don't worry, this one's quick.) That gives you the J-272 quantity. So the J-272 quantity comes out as 1.2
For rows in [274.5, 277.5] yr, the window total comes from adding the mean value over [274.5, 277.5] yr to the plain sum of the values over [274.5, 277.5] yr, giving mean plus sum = 568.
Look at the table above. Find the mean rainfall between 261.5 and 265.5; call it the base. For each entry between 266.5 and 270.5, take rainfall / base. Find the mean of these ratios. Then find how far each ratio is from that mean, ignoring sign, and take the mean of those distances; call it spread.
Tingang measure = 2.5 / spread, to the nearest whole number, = 118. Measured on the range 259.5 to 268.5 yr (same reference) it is 67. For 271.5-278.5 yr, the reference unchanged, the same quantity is 57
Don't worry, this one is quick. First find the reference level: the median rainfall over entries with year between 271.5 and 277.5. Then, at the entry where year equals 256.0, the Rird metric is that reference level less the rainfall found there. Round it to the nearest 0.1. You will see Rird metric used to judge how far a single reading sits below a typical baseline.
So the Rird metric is -2.5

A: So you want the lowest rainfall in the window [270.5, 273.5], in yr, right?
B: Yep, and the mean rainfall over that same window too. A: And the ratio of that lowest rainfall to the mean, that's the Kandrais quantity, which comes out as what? 0.978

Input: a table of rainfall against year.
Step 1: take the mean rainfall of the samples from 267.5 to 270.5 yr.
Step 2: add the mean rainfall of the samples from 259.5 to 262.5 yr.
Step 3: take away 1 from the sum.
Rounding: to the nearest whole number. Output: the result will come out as 275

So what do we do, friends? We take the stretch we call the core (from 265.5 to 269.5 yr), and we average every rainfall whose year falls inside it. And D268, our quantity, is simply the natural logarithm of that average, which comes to 4.92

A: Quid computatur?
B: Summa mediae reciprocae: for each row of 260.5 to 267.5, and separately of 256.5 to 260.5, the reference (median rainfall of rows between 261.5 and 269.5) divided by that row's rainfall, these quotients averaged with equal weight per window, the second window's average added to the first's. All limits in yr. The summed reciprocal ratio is 2.04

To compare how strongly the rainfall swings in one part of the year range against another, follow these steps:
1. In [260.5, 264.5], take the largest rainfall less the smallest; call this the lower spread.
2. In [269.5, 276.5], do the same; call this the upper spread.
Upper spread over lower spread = 0.79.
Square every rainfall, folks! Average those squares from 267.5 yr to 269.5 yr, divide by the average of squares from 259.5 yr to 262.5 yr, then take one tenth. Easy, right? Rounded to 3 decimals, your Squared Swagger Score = 0.106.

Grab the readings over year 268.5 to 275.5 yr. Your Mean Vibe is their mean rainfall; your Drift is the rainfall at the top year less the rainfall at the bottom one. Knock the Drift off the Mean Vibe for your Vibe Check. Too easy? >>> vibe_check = 138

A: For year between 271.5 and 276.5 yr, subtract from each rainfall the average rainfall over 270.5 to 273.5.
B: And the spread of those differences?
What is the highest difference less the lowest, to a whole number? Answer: 15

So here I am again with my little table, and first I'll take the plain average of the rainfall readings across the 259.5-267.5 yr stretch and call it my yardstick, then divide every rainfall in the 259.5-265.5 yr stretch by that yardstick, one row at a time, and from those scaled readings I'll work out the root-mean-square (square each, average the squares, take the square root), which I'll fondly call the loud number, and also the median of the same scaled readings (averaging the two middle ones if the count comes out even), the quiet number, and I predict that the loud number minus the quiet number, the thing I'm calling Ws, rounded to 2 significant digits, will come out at 0.016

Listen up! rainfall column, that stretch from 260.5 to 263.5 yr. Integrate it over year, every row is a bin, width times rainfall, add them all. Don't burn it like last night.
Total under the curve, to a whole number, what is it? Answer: 416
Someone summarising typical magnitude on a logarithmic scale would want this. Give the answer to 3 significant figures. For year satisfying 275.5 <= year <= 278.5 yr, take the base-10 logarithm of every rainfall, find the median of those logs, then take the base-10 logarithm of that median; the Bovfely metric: 0.335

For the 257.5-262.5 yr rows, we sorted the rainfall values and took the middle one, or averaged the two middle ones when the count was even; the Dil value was 136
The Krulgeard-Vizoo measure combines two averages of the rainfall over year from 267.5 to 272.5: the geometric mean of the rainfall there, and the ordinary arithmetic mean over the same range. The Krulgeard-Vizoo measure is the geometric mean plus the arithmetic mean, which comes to 275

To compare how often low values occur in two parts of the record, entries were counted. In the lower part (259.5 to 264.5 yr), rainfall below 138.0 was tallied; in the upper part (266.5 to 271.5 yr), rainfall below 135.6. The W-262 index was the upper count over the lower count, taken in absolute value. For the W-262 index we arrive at 0.33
